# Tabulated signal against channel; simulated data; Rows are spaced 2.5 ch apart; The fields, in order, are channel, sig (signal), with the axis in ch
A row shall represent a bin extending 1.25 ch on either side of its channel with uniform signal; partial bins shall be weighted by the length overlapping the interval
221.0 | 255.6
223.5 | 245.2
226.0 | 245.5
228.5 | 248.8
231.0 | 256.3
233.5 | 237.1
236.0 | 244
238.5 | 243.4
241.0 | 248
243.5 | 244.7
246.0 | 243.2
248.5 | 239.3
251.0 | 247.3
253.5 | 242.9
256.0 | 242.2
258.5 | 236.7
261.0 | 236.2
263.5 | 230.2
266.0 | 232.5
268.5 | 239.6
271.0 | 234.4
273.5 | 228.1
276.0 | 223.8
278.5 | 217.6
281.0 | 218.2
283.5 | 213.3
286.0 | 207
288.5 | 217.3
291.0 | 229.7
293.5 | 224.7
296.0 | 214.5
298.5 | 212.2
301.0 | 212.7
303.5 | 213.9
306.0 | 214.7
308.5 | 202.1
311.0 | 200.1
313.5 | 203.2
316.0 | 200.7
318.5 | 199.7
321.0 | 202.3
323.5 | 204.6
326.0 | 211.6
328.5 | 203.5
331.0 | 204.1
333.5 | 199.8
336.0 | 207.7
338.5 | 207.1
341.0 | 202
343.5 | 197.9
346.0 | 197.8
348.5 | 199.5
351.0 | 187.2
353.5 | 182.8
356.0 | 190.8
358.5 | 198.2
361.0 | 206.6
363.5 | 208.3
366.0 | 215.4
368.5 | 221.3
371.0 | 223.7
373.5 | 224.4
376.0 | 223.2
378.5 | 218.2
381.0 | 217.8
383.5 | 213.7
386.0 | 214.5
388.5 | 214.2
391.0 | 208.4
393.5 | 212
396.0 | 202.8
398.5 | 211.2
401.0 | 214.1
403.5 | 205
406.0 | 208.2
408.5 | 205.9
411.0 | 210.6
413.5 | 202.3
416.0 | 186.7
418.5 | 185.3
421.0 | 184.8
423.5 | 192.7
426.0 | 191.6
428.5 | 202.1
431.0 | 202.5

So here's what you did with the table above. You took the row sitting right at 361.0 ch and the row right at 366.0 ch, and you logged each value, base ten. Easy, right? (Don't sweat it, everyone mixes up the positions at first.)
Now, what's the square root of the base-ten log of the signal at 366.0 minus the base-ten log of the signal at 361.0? 0.13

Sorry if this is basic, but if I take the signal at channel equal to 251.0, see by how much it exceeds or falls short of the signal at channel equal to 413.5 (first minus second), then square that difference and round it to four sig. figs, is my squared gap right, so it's 2025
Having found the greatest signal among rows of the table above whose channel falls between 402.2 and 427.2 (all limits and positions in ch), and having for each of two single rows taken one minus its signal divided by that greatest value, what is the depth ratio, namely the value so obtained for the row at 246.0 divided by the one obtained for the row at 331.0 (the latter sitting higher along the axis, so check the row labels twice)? -5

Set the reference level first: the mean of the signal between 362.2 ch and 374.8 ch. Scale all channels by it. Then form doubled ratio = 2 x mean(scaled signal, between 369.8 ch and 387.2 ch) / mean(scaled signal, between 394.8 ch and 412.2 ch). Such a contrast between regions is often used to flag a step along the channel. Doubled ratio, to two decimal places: 2.11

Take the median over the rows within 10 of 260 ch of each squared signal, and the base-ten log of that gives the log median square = 4.75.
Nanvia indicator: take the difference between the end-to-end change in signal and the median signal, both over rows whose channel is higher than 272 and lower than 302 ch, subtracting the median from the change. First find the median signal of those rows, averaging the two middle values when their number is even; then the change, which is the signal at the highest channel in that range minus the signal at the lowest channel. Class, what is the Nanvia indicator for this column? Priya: -233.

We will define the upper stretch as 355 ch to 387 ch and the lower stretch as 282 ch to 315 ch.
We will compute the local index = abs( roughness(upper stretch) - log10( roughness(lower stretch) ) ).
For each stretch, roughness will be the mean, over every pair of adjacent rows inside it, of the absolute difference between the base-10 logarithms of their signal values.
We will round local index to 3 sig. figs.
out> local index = 1.96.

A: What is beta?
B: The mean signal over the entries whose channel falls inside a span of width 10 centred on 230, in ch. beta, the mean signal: 247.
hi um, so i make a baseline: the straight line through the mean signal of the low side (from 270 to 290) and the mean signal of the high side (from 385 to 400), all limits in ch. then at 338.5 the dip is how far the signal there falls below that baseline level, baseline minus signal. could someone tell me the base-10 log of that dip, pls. 0.90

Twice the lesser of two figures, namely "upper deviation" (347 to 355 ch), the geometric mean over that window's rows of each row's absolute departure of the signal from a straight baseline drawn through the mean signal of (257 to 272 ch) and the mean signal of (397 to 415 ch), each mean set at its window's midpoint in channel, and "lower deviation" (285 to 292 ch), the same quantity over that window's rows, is 8.7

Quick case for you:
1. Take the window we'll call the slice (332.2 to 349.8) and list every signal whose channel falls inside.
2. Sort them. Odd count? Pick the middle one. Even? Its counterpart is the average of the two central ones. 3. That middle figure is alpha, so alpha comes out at 200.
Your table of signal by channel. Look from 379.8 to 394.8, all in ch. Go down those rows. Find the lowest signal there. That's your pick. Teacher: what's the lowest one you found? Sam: 208.4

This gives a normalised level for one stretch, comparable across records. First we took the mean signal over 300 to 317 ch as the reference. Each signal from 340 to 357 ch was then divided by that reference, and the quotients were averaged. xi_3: 0.94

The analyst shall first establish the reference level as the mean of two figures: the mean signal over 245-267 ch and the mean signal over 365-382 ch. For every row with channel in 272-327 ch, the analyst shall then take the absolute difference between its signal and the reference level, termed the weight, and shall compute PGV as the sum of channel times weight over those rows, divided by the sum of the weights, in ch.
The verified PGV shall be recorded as 305.8 ch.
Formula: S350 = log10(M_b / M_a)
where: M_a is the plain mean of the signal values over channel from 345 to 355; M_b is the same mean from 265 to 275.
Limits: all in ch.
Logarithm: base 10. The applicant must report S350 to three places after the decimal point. 0.086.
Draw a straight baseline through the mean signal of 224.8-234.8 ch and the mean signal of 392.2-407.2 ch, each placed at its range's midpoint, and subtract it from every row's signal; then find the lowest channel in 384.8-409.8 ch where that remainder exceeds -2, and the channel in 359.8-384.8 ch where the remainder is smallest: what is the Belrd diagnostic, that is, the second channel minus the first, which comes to -25.0 ch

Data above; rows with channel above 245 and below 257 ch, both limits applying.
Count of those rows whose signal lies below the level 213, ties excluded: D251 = 0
